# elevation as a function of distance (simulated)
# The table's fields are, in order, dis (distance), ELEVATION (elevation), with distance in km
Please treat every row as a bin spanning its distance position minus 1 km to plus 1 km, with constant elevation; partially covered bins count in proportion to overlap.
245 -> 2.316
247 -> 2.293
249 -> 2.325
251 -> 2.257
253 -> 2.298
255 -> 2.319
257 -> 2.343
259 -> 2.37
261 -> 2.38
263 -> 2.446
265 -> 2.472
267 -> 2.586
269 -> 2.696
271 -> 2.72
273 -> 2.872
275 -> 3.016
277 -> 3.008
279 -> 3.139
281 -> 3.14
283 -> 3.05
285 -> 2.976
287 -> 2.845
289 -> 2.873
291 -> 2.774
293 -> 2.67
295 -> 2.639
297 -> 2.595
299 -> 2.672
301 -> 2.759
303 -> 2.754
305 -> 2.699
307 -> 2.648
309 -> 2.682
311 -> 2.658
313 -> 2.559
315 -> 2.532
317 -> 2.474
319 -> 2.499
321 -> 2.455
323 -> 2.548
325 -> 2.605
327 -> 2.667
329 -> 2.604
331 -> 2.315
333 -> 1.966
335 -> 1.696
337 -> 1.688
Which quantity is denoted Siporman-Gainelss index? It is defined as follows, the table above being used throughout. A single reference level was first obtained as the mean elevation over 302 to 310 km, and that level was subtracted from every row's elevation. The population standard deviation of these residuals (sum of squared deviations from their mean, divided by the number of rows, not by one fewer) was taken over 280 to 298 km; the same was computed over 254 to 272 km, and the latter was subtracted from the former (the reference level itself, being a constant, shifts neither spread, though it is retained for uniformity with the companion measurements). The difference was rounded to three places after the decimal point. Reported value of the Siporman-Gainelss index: 0.036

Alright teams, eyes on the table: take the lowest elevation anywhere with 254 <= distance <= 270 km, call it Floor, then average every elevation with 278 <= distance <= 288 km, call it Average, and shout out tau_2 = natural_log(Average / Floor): 0.27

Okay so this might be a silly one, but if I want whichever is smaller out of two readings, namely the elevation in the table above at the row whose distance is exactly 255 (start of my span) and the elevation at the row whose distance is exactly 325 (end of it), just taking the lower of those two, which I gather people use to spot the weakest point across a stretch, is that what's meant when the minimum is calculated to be 2.32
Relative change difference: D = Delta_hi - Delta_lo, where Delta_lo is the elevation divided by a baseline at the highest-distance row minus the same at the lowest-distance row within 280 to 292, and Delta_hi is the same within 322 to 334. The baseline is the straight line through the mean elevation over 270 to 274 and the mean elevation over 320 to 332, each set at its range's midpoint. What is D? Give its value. -0.10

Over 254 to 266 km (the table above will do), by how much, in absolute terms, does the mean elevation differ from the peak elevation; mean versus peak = 0.084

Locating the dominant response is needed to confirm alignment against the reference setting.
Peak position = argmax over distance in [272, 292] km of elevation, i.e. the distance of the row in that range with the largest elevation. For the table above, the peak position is 281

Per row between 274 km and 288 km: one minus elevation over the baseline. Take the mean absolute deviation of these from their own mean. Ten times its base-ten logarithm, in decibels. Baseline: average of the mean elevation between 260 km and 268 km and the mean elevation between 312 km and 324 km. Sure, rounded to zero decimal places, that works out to -15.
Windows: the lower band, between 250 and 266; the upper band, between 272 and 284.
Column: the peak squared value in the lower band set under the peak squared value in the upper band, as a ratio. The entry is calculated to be 1.6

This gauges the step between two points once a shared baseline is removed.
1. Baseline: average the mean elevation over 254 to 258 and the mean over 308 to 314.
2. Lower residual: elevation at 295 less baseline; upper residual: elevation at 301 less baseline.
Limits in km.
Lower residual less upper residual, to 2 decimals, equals -0.12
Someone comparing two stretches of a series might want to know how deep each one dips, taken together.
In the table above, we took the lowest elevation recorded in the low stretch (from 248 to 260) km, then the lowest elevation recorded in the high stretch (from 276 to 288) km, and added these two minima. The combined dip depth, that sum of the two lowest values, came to 5.10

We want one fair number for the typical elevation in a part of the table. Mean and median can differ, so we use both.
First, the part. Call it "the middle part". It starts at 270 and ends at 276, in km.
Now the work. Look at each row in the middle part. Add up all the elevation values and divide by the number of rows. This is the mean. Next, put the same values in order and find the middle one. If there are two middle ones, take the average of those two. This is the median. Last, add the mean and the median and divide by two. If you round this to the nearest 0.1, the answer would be 2.9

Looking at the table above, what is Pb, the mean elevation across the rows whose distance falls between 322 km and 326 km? 2.58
